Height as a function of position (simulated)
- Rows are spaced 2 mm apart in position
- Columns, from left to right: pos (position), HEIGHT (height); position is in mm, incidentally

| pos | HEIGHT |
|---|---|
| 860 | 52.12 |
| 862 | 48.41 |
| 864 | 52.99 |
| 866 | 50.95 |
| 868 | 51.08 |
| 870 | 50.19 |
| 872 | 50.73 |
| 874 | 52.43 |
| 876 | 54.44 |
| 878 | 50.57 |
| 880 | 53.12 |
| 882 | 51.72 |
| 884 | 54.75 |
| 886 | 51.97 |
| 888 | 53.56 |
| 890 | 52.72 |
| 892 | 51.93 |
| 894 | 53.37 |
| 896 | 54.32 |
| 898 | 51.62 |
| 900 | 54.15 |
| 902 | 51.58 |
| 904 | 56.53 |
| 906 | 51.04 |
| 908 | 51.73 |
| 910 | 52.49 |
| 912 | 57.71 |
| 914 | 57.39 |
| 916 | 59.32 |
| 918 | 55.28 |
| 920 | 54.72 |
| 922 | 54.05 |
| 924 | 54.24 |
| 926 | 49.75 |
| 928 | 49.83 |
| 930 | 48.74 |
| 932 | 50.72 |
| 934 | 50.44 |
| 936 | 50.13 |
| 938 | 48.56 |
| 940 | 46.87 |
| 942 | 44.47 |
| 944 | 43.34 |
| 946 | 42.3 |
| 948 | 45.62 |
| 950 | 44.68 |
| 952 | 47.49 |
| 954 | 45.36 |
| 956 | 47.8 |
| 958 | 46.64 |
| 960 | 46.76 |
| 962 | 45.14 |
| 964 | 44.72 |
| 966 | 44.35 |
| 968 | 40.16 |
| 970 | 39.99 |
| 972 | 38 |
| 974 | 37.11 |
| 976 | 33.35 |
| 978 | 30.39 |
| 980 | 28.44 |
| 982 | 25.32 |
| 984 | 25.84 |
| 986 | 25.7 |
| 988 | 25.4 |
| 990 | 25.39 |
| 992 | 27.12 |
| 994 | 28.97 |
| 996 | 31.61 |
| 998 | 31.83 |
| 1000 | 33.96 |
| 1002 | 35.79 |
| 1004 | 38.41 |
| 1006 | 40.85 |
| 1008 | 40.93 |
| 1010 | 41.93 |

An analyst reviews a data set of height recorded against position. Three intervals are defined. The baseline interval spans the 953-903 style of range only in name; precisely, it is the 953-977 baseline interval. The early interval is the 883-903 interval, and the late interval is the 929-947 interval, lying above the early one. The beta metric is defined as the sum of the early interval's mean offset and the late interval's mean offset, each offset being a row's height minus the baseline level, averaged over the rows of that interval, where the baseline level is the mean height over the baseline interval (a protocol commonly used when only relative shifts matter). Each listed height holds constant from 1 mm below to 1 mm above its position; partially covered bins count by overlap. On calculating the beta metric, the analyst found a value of 15.4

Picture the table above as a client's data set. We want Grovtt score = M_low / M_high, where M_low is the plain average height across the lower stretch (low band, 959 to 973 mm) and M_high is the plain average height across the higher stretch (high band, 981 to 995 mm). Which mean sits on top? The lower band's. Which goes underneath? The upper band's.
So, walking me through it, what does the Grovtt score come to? 1.6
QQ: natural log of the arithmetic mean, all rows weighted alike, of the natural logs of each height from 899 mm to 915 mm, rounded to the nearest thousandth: 1.384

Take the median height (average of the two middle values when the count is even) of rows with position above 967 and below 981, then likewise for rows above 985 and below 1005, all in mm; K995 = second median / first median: 0.82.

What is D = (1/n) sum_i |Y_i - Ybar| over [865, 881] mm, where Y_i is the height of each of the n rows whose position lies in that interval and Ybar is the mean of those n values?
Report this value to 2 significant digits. 1.2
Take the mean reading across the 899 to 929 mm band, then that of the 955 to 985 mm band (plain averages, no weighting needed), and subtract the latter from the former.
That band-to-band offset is 16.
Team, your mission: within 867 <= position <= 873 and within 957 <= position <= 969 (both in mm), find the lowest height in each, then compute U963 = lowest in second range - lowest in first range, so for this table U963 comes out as -10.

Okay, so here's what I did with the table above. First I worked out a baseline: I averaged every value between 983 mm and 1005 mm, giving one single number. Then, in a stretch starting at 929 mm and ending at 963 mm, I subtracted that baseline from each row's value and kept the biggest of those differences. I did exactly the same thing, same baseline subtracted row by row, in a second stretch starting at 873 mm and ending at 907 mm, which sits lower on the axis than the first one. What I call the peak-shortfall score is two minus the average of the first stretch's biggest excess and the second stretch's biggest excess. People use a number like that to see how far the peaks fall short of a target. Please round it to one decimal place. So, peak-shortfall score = -21.6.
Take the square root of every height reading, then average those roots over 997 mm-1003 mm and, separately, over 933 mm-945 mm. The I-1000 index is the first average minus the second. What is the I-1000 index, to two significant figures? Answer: -1.1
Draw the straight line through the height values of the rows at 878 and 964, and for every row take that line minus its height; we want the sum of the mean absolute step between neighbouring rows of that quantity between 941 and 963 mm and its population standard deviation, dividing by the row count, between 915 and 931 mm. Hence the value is 4.69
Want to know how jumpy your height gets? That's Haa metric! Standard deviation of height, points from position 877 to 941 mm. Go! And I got 2.8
